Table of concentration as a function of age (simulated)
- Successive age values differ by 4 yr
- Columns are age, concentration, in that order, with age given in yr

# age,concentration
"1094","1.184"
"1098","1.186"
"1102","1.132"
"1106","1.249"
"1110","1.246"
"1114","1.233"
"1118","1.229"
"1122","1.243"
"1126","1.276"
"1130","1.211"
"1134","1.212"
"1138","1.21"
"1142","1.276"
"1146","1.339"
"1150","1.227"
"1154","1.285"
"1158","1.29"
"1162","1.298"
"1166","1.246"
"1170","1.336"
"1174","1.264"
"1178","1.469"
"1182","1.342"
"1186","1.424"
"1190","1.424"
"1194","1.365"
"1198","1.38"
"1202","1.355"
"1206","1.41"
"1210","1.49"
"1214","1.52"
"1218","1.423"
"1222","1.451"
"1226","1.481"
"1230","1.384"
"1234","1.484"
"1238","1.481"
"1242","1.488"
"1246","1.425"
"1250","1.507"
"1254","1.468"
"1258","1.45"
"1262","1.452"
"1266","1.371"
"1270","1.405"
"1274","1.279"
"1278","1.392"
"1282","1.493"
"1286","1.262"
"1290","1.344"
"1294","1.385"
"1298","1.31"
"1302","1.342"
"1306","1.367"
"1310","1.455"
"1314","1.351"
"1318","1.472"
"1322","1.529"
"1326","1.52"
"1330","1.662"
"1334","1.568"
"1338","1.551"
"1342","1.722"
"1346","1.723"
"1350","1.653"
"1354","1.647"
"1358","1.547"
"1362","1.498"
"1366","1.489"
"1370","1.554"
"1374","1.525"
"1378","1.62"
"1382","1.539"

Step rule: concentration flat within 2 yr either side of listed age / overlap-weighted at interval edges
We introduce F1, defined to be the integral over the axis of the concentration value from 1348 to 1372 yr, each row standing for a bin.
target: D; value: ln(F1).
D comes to 3.6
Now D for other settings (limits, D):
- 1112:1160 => 4.1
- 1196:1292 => 4.9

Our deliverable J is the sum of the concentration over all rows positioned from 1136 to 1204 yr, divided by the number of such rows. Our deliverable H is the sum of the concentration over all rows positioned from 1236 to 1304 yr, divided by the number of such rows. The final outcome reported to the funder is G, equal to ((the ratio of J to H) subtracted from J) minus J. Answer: -0.94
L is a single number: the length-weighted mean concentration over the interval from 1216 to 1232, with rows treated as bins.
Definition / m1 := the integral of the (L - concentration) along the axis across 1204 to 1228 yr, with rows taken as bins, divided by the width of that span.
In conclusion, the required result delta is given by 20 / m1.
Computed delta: -721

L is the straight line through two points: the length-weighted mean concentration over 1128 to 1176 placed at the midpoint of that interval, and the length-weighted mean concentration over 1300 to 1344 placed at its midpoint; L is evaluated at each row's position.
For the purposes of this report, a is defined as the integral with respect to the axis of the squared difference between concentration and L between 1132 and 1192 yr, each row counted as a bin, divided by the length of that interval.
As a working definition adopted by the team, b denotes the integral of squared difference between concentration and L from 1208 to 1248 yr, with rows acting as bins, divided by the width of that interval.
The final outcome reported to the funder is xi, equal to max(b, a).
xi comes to 0.0102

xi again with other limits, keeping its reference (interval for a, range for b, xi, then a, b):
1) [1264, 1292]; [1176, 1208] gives 0.0118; 0.0118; 0.0076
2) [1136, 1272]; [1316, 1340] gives 0.0059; 0.0059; 0.0043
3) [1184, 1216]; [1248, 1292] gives 0.0101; 0.0101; 0.0090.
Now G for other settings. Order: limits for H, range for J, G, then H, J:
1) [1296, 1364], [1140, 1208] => -0.88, 1.52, 1.34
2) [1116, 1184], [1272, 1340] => -1.12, 1.28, 1.43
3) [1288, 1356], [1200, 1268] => -0.96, 1.51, 1.45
